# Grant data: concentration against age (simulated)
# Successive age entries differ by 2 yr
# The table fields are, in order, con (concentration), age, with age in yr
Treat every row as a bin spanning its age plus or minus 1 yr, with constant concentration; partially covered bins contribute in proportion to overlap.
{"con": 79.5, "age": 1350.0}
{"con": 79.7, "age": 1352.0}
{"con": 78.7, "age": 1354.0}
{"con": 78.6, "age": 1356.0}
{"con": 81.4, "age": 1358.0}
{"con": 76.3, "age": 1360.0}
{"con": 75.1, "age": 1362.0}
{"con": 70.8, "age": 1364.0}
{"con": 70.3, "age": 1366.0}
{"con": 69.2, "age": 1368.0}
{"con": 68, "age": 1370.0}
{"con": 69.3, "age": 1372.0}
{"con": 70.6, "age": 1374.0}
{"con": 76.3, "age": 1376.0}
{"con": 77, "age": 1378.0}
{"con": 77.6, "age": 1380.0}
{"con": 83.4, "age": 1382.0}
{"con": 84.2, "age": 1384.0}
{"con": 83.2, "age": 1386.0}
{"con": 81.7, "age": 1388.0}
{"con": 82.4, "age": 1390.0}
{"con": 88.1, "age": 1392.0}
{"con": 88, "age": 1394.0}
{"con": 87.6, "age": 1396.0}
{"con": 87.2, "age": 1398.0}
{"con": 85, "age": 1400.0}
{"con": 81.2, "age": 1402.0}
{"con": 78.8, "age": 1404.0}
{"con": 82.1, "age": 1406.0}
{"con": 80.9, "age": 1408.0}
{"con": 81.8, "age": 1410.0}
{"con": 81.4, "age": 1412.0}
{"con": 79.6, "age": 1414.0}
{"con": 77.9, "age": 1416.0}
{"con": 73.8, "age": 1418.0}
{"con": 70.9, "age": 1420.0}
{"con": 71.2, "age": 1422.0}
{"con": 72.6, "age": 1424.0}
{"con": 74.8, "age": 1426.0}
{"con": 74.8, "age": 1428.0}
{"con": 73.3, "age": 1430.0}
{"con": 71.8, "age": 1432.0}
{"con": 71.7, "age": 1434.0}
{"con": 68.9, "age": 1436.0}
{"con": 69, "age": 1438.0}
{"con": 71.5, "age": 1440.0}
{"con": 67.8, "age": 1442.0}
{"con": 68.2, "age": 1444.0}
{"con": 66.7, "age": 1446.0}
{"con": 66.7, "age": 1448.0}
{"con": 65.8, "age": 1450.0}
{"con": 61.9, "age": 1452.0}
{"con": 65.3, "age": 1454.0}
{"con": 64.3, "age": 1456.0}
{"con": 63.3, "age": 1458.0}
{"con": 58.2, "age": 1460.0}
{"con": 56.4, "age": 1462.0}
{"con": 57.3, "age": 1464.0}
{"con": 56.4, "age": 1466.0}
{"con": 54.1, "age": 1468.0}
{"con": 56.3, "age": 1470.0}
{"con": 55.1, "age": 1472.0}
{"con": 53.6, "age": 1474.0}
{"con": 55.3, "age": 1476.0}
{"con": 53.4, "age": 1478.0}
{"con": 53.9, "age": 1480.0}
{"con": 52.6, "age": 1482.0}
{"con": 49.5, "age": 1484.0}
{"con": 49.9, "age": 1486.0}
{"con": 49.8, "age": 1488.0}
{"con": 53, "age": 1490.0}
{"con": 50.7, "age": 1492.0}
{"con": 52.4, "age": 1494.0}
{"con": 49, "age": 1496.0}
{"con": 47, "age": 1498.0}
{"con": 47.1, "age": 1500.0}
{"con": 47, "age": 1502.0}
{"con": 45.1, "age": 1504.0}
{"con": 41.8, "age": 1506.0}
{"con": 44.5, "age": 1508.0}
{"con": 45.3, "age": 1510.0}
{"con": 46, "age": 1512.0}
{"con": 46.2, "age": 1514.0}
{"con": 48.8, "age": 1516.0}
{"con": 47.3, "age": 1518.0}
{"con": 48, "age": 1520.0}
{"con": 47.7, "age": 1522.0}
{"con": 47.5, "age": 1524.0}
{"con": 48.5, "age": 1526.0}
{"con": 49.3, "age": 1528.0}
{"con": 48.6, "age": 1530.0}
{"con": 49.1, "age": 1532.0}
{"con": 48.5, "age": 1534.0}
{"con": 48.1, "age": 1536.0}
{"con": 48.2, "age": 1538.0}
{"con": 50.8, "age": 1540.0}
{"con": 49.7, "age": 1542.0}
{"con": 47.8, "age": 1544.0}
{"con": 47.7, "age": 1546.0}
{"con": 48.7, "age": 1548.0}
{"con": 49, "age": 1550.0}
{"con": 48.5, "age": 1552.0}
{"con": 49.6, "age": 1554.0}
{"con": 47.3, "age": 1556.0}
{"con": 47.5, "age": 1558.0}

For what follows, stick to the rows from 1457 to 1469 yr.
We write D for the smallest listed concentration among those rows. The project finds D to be 54.1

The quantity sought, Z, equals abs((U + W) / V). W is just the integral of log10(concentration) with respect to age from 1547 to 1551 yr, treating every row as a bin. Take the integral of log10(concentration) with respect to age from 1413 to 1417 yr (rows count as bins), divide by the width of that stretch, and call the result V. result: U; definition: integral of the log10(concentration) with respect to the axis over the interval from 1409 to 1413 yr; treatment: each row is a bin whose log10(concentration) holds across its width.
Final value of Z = 7.6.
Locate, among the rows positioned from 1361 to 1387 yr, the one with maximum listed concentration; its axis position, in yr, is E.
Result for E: 1384.0 yr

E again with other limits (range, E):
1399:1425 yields 1400.0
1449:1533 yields 1450.0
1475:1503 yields 1476.0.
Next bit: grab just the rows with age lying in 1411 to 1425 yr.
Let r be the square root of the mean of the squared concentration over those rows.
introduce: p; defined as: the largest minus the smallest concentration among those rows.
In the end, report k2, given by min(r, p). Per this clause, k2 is 10.5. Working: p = 10.5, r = 75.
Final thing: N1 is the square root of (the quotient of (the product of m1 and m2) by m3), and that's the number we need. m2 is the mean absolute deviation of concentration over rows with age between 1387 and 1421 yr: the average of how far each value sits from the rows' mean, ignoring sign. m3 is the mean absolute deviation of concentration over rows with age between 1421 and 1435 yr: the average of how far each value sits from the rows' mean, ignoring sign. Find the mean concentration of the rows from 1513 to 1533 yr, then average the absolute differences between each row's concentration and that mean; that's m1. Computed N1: 1.5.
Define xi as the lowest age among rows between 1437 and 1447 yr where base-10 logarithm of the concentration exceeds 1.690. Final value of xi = 1438.0 yr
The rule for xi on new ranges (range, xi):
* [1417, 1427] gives 1418.0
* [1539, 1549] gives 1540.0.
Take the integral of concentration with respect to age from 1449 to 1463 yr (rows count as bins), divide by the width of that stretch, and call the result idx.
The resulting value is 62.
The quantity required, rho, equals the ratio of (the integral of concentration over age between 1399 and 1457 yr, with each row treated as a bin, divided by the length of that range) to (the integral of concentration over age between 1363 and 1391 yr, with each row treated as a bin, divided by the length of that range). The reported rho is 1.0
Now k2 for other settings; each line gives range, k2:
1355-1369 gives 12.2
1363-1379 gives 9.0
